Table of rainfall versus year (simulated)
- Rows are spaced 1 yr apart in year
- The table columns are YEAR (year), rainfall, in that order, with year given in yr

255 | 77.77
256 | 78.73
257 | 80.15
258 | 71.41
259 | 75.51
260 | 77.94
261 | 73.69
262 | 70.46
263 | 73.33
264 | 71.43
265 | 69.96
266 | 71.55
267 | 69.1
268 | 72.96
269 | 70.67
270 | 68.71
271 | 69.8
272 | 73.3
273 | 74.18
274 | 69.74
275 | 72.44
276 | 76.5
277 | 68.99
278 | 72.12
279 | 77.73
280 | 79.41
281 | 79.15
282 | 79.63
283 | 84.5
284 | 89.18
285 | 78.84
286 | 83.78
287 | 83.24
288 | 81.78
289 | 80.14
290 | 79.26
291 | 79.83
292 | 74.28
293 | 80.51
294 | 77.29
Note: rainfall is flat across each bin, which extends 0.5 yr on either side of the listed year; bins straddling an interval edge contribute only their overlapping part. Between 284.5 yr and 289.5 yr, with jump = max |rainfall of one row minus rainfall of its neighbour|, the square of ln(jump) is 2.55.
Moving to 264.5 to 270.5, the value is 1.82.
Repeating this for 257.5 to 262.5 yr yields 2.09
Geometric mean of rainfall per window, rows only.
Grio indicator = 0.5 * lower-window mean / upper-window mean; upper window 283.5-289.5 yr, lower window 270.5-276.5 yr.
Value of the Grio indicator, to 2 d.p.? 0.44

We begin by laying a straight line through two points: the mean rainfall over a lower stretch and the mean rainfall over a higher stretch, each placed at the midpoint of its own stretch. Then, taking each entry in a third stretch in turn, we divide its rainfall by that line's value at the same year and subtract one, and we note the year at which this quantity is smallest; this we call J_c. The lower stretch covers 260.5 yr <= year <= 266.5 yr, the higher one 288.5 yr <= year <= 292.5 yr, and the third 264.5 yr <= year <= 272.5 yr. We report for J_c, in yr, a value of 270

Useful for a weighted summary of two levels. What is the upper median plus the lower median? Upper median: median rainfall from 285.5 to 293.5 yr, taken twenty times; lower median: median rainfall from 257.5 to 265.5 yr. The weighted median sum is 1679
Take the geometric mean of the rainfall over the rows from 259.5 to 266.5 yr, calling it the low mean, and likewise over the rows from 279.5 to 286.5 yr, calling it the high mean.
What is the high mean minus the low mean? 9.4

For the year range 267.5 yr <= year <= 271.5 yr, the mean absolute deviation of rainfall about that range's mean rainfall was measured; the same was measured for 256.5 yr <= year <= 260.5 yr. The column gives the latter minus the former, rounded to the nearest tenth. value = 1.5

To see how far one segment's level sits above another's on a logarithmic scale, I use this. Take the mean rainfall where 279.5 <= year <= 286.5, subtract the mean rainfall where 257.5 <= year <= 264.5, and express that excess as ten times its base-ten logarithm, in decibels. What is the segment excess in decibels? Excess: 9.4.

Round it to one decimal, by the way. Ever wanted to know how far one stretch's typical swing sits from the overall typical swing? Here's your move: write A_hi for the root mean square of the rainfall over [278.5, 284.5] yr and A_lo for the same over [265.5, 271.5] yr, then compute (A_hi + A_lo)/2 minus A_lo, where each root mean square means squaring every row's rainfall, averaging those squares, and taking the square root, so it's 5.6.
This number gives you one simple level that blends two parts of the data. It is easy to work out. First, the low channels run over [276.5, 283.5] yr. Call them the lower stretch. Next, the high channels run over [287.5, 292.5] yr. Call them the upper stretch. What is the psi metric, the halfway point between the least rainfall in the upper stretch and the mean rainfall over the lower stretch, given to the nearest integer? 76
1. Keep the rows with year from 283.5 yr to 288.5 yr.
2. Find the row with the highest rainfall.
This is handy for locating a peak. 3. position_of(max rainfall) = 284 yr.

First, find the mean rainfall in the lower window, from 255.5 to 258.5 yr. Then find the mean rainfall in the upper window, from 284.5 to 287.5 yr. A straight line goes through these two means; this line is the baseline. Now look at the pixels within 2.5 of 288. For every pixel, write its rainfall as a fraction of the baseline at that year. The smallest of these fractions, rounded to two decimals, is 0.96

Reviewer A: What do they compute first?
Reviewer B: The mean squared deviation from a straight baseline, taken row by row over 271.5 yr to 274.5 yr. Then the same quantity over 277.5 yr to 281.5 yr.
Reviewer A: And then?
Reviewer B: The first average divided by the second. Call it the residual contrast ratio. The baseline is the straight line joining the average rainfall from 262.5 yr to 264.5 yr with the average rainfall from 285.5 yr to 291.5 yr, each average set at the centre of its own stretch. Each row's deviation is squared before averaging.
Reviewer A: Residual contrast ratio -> 2.0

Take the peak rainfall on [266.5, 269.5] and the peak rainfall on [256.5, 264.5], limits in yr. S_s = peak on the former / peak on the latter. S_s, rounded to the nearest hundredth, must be 0.91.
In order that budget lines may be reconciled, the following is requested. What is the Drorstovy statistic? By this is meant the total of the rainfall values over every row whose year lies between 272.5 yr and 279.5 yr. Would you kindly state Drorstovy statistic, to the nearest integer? 512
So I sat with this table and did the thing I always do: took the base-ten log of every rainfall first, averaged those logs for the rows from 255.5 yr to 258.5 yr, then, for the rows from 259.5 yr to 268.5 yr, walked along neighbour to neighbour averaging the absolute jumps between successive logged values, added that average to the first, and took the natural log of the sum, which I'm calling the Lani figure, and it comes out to 0.642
